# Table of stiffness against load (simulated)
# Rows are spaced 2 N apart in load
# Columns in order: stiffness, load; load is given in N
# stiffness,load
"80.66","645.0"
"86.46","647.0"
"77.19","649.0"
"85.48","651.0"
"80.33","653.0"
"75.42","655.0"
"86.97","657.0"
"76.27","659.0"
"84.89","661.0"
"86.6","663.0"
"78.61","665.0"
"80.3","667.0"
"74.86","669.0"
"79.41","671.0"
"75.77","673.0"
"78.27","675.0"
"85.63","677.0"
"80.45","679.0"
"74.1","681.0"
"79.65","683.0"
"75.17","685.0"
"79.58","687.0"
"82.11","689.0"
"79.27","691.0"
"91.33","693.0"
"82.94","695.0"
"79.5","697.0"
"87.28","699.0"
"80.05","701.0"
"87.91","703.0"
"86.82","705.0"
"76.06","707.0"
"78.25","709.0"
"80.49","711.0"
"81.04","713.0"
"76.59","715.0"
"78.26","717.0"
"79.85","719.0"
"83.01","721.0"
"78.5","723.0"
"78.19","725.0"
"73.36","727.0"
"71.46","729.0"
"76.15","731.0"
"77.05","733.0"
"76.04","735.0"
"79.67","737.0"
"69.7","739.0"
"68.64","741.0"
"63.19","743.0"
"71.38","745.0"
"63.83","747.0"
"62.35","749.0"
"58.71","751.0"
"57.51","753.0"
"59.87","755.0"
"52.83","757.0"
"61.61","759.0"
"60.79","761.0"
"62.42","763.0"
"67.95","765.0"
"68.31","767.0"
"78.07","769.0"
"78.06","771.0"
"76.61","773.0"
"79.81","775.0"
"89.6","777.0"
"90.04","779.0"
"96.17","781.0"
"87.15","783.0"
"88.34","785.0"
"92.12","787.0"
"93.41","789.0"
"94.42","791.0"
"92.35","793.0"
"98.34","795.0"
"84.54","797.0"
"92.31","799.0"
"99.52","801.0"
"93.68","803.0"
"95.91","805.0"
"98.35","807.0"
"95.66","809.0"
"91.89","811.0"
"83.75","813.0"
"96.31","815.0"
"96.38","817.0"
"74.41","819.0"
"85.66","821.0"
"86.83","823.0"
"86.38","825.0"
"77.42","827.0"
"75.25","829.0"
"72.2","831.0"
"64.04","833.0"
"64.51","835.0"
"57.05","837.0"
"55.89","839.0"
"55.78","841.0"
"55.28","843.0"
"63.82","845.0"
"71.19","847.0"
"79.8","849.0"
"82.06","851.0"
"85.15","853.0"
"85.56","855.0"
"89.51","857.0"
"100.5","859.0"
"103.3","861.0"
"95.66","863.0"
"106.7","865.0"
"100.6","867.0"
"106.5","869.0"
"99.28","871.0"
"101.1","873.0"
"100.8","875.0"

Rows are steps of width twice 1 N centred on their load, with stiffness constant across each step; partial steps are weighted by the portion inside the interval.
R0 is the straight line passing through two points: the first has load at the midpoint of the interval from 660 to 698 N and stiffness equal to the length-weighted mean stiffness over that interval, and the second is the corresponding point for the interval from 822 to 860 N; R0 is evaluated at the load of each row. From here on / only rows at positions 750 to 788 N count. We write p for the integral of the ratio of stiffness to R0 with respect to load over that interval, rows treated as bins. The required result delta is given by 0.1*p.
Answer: 3.66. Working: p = 37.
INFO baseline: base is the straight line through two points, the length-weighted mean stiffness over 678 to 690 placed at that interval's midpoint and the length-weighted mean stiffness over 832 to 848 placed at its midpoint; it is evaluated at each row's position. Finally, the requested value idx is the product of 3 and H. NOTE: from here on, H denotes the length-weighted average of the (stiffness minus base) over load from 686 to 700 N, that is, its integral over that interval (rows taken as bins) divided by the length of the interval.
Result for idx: 17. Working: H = 6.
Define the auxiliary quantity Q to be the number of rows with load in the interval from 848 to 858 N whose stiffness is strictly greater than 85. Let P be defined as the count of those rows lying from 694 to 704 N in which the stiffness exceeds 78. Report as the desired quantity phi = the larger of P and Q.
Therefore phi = 5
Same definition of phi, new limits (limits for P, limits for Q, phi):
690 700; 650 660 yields 5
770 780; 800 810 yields 5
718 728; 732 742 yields 4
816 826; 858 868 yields 5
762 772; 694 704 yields 2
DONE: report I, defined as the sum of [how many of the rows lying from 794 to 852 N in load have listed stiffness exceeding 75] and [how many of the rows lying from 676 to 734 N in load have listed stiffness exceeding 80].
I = 31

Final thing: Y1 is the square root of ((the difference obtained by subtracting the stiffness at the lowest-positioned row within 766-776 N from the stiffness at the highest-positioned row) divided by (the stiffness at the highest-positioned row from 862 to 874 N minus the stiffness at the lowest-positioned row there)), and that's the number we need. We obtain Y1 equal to 1.5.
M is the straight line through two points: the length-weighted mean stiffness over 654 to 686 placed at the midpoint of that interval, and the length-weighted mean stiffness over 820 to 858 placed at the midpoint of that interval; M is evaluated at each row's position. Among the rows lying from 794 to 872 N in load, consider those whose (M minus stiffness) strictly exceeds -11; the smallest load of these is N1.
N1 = 797.0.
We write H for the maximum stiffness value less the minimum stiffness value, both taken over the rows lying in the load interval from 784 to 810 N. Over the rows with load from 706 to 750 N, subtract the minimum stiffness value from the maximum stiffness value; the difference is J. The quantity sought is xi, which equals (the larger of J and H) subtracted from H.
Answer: -6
